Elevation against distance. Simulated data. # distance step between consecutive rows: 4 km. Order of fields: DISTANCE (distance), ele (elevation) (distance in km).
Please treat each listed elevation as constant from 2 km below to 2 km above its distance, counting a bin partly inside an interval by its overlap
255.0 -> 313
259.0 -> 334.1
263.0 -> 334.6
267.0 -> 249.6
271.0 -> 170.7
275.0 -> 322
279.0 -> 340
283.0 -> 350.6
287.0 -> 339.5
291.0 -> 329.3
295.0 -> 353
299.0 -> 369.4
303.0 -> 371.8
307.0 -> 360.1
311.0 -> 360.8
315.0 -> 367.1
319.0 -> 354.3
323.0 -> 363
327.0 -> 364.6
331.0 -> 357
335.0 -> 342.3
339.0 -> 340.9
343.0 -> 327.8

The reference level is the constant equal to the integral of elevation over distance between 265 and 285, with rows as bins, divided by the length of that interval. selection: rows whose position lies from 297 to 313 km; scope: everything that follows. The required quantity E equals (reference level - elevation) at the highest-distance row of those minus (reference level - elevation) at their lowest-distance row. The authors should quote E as 9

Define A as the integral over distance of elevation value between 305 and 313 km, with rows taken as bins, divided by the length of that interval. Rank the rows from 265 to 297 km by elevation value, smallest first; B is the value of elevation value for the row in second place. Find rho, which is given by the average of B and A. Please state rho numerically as 305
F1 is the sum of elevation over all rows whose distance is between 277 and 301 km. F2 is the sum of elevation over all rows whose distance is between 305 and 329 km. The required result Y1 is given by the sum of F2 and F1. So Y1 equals 4252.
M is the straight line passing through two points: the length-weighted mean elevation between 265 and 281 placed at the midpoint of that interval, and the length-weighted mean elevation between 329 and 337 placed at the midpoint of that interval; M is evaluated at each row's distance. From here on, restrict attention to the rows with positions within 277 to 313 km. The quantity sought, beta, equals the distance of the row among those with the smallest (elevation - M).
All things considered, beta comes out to 291.0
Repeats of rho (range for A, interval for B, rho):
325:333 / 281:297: 350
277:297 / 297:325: 351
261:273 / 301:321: 306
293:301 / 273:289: 350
